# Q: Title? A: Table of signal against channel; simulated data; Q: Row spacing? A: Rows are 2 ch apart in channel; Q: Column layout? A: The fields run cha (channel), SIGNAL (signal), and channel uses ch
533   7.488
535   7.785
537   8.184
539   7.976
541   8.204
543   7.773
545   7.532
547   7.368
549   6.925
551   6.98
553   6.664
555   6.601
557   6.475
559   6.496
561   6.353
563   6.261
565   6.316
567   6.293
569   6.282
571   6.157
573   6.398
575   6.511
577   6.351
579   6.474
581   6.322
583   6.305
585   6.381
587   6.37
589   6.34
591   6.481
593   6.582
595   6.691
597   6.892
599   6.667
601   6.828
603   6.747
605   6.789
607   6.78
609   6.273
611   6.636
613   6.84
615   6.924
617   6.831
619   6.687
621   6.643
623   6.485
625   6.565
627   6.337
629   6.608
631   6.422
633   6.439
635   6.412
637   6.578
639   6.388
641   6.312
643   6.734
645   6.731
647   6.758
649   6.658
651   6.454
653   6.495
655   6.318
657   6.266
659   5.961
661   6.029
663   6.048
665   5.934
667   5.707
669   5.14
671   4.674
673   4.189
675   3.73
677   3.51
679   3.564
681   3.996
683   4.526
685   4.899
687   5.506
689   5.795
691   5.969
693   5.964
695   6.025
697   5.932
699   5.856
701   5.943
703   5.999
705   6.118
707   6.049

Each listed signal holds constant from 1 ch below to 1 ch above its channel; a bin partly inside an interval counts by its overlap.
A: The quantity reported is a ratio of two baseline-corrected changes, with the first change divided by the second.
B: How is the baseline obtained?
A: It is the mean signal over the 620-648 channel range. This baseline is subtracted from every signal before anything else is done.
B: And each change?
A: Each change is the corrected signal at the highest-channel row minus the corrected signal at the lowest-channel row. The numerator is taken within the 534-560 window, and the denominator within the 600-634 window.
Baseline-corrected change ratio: 3.3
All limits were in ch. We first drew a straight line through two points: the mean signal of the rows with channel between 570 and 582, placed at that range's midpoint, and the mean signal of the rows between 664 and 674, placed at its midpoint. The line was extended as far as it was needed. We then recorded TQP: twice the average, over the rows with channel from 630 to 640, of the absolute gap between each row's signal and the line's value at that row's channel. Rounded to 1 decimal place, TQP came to 1.7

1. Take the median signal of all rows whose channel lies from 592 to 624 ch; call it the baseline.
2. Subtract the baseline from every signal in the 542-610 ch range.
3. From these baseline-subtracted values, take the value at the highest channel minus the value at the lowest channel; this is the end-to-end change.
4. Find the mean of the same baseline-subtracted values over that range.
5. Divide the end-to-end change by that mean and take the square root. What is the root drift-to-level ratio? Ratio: 3.7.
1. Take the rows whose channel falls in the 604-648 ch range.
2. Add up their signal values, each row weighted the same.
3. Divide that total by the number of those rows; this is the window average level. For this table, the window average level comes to 6.6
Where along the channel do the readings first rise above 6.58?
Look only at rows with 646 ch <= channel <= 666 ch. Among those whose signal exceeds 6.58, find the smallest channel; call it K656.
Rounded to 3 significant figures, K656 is 647 ch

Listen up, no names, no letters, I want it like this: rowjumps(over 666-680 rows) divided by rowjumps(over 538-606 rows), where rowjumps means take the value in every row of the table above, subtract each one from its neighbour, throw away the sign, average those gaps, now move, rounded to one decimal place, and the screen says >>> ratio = 2.7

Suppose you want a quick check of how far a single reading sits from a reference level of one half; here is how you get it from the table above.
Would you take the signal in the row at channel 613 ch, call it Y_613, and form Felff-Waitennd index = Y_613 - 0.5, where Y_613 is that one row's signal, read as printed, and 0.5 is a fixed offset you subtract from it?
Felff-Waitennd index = 6.34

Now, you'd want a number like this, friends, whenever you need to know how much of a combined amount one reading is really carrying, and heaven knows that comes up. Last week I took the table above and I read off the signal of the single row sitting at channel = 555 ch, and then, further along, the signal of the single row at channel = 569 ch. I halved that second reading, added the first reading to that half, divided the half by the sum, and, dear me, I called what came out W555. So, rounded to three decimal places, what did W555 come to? 0.322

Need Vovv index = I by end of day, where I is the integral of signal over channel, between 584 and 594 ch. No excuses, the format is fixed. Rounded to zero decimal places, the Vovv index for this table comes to 64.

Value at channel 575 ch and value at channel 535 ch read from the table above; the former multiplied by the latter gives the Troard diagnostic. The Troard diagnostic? 50.7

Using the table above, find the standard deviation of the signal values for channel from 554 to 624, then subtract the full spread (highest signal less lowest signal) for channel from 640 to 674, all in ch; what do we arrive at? -2.36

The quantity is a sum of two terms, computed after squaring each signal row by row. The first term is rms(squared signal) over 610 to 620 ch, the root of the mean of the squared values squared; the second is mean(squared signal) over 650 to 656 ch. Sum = 87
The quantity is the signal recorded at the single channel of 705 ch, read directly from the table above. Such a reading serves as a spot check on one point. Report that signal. 6.118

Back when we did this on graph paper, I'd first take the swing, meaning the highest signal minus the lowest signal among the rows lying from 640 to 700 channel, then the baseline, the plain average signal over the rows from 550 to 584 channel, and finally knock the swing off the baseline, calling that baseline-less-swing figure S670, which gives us 3.18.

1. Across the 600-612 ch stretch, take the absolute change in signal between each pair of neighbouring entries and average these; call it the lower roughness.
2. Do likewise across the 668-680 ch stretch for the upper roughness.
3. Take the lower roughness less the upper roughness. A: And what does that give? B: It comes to -0.14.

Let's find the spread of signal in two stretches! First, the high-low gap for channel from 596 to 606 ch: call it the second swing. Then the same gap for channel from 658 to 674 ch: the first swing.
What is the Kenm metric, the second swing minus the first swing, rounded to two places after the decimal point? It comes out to -1.63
